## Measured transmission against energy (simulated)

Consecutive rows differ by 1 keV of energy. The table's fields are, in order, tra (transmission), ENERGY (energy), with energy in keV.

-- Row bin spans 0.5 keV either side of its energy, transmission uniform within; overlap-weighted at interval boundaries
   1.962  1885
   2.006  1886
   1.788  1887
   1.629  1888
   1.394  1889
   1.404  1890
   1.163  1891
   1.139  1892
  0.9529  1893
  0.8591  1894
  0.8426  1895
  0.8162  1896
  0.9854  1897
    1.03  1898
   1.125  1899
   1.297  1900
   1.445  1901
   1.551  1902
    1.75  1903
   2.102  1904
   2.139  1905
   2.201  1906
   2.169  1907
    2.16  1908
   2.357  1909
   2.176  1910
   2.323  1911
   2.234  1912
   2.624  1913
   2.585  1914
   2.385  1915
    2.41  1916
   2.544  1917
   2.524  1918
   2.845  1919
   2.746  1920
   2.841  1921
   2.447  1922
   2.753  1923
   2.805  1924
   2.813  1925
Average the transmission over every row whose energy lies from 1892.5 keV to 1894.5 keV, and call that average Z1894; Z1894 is 0.9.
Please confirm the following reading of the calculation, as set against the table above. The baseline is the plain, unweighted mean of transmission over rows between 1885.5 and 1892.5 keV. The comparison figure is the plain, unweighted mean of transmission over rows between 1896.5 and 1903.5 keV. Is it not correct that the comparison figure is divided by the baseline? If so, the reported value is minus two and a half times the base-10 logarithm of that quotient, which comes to 0.15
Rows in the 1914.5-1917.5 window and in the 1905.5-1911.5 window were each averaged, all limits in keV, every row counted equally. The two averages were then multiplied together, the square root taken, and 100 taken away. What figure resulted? -97.7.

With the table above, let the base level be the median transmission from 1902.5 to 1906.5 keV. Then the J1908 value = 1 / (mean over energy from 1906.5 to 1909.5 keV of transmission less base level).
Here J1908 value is 9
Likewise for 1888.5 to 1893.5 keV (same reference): -1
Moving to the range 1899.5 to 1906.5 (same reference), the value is -3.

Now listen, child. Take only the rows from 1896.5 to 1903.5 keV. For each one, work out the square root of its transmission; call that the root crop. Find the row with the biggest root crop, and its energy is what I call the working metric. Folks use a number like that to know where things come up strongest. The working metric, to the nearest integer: 1903 keV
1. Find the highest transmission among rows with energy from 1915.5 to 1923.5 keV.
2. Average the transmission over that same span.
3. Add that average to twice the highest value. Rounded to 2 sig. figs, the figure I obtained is 8.3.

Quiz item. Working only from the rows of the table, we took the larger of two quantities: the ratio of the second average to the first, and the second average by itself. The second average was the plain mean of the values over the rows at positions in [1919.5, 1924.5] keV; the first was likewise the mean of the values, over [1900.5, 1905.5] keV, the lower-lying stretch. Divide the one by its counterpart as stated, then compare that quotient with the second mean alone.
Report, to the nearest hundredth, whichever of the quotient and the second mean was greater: 2.72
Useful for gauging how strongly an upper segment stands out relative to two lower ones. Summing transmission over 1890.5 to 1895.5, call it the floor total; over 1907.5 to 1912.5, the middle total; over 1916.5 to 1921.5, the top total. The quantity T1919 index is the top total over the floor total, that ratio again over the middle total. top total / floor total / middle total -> 0.24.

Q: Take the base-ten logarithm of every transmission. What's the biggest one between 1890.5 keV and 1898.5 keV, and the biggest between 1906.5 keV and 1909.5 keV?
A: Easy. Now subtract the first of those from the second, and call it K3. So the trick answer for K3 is 0.31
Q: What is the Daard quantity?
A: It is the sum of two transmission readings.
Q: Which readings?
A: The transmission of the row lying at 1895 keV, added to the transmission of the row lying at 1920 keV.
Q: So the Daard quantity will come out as 3.59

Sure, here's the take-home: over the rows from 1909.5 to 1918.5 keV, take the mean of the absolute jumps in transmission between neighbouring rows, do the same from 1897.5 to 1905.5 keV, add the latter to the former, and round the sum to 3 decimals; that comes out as 0.289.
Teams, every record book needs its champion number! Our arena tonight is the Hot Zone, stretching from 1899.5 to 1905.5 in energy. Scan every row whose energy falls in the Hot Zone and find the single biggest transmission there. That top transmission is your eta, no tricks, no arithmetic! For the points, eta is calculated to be 2.139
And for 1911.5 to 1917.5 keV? 2.624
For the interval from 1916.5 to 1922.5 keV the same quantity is 2.845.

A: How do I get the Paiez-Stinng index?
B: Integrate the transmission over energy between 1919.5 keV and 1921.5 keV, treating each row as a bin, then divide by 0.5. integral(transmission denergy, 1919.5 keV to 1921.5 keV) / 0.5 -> 11.2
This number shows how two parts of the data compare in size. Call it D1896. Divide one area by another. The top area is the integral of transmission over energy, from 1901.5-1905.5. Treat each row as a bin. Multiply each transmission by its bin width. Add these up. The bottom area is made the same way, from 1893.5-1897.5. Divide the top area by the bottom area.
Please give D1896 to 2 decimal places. 2.15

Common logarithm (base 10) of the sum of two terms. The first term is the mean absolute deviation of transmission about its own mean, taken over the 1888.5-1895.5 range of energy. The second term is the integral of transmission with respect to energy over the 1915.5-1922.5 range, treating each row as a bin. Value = 1.27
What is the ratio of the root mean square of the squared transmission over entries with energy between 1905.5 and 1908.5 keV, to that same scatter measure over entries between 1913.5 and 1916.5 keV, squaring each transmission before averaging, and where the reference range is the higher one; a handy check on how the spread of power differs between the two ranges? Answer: 0.8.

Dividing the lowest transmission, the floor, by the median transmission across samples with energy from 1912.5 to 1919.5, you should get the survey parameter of 0.94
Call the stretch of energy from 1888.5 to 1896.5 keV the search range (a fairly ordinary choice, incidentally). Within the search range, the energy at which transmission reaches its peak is 1890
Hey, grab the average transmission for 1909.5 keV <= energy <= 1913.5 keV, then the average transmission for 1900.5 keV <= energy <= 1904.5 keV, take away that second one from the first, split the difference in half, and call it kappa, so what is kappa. 0.31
